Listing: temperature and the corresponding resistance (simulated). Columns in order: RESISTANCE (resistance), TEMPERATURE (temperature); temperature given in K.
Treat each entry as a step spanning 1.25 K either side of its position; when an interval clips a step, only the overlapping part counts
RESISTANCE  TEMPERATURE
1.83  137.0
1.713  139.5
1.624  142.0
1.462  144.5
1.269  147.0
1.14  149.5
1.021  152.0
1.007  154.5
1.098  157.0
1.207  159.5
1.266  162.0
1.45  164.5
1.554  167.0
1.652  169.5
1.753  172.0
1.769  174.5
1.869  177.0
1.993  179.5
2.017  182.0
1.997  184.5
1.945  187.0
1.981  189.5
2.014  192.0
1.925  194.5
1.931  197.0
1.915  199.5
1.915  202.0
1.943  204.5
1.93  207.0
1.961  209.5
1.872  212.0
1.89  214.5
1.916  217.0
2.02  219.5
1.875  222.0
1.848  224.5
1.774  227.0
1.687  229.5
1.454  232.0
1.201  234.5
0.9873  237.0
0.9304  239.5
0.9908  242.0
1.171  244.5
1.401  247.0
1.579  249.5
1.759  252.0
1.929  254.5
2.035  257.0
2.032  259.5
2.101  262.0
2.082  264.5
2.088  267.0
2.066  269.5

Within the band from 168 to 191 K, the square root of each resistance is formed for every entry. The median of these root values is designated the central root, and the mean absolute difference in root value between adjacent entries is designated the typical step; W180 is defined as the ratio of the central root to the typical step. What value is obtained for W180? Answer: 64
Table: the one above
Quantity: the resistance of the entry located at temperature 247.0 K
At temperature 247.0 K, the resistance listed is 1.401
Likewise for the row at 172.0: 1.753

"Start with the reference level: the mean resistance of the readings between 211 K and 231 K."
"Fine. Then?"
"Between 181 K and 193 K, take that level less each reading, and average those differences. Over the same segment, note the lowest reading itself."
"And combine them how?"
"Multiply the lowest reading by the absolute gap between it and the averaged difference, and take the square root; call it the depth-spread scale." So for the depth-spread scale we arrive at 2.0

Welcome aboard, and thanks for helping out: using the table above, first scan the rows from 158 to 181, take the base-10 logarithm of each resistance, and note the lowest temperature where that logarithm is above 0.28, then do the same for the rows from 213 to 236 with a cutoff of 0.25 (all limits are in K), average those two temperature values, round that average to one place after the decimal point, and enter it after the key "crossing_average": 197.0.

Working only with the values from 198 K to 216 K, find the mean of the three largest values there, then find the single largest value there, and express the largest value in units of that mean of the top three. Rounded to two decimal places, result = 1.01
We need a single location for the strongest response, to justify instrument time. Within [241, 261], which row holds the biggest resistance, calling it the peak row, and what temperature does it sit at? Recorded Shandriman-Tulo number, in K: 257.0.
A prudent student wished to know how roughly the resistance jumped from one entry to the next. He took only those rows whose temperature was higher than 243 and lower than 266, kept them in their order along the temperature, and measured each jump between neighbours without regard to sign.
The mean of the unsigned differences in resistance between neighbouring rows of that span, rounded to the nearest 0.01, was 0.12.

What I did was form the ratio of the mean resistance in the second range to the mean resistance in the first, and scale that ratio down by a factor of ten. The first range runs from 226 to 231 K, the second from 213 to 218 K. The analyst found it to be 0.11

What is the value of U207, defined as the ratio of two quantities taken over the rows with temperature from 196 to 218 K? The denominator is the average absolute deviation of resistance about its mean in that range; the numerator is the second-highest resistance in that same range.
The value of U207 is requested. 99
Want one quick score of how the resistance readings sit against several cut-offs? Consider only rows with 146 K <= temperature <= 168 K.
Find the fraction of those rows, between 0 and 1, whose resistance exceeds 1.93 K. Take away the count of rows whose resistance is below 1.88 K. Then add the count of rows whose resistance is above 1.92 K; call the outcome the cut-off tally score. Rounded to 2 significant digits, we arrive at -9.0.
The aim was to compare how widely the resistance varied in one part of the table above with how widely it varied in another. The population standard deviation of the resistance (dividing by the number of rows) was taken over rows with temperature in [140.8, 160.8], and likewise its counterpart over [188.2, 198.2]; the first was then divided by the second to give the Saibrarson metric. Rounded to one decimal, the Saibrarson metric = 5.5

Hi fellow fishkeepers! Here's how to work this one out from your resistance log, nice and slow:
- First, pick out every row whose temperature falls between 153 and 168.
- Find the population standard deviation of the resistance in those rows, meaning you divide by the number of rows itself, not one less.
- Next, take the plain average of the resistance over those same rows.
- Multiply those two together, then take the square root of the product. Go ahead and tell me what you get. 0.49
